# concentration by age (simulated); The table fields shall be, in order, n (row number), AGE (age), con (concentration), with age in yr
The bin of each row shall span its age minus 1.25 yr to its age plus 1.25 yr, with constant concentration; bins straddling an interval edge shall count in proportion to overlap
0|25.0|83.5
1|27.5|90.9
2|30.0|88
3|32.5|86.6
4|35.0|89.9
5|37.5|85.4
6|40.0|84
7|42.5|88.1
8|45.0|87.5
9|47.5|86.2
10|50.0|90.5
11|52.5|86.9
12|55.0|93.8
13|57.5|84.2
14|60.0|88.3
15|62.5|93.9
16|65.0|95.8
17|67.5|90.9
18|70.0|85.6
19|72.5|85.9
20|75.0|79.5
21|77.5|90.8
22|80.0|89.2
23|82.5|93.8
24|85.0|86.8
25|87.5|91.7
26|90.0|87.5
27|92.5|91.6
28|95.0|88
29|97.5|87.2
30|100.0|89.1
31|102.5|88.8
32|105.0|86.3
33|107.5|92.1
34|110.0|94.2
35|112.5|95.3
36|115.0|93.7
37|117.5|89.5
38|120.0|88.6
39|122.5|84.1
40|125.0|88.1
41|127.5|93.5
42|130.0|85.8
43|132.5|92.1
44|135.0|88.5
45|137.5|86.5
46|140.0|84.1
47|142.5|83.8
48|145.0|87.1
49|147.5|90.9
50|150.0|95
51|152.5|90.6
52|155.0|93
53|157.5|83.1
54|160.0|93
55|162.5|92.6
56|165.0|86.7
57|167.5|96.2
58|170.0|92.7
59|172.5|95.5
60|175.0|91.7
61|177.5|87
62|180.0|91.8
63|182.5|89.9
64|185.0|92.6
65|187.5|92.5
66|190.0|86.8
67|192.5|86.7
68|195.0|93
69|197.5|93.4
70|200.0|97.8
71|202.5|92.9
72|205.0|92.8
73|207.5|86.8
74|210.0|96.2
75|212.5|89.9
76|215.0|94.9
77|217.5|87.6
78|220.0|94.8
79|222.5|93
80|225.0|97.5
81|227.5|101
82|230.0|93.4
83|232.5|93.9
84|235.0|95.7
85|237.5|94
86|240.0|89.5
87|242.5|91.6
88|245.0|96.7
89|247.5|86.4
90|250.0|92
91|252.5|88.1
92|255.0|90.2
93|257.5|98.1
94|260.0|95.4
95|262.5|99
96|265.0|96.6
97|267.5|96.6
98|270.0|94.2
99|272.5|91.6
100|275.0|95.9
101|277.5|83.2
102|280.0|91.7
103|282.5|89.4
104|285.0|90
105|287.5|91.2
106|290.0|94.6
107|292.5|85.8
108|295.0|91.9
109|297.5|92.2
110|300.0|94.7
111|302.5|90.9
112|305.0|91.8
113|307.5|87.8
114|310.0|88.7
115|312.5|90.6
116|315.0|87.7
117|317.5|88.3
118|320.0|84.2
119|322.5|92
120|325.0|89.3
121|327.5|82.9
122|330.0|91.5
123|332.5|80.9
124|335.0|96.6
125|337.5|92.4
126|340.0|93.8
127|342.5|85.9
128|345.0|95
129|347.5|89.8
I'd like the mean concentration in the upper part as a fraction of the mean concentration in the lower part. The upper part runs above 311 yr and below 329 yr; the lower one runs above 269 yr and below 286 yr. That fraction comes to 0.97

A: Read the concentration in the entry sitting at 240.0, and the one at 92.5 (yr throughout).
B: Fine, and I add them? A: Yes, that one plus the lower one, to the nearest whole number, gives 181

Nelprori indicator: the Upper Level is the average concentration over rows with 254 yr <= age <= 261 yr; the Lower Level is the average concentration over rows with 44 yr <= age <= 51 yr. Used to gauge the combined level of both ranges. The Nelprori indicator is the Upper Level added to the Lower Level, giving 183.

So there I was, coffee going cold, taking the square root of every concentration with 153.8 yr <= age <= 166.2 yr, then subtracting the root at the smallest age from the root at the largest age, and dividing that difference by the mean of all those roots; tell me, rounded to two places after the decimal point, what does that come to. -0.04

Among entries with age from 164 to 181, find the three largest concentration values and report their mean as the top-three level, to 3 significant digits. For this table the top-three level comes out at 94.8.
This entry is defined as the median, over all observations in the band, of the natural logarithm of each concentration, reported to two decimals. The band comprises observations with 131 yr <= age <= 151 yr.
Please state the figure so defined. 4.48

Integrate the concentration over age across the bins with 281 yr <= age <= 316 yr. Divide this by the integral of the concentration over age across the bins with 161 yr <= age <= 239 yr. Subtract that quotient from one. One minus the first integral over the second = 0.6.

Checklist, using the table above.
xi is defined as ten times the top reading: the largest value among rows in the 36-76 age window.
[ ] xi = 958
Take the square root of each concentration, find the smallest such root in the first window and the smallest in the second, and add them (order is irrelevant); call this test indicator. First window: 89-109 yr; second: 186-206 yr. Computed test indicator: 18.6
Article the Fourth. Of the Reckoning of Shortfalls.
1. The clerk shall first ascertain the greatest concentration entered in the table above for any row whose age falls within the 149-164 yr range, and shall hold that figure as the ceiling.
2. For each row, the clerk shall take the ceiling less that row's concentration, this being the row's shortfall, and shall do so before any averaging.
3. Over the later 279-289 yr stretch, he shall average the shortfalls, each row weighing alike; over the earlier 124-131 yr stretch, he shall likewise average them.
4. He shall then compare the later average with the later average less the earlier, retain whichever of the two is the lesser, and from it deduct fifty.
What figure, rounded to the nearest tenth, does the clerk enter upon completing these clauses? -51.4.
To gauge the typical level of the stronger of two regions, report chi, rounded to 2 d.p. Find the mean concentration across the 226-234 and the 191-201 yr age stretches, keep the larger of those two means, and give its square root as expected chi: 9.80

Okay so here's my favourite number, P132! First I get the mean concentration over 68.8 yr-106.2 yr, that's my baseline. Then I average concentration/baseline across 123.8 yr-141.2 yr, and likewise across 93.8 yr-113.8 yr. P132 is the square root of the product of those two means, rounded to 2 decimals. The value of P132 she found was 1.01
